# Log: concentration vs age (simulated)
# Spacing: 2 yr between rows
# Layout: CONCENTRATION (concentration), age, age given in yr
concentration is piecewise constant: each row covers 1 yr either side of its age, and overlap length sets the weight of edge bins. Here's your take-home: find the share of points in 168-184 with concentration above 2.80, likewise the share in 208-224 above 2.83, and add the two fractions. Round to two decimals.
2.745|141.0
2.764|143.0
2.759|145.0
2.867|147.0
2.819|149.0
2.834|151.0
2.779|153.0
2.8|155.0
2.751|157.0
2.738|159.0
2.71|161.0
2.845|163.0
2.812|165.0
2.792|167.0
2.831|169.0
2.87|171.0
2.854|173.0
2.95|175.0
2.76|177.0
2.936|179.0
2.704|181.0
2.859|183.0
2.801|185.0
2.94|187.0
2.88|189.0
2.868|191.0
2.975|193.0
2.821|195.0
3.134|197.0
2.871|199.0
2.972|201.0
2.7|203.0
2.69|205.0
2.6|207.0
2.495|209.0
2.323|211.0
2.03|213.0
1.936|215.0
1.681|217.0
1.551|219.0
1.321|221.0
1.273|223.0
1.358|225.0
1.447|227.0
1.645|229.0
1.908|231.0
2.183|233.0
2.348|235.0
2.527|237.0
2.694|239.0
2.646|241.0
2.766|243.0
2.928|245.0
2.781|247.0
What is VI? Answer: 0.75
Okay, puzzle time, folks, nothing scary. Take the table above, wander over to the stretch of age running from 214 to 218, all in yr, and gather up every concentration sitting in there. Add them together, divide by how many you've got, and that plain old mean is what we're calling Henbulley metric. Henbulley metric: 1.81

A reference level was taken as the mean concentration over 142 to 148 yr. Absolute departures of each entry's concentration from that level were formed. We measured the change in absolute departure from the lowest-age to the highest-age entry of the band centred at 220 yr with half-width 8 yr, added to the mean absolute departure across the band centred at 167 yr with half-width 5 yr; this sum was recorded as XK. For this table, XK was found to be 0.62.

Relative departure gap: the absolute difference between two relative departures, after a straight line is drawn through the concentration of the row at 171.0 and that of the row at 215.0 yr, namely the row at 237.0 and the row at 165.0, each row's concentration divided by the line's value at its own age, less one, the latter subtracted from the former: 0.78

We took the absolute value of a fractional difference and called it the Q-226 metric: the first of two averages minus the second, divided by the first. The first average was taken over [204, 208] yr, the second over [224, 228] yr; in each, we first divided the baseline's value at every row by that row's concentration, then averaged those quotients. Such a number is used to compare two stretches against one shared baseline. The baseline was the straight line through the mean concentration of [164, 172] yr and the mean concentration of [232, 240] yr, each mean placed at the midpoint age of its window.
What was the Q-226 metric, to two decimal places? 0.80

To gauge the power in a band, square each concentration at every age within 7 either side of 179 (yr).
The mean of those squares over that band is 8.06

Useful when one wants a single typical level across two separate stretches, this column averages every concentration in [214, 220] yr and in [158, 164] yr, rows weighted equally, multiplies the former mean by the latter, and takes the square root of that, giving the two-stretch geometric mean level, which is 2.2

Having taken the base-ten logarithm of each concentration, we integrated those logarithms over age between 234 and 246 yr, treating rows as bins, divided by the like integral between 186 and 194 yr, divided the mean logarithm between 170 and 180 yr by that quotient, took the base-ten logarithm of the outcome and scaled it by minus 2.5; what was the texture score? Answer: 1.18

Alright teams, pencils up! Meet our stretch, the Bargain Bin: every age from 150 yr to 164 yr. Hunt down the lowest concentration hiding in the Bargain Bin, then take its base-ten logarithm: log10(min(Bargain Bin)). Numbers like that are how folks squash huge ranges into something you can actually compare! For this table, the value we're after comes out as 0.43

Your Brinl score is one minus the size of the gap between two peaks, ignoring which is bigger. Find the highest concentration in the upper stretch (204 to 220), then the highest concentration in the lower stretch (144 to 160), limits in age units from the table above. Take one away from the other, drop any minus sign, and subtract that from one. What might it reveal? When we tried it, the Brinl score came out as 0.82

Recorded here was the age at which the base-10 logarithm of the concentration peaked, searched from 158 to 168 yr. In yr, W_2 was 163.0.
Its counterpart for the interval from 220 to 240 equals 239.0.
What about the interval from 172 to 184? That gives 175.0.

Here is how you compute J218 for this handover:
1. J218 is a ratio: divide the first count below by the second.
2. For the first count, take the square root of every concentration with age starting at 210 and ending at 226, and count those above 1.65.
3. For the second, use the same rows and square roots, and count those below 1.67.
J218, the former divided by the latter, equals 0.0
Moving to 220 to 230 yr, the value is 0.0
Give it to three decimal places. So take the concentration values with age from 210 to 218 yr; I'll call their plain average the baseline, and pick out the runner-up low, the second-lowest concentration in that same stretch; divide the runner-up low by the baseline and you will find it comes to 0.972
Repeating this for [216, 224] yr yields 0.907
